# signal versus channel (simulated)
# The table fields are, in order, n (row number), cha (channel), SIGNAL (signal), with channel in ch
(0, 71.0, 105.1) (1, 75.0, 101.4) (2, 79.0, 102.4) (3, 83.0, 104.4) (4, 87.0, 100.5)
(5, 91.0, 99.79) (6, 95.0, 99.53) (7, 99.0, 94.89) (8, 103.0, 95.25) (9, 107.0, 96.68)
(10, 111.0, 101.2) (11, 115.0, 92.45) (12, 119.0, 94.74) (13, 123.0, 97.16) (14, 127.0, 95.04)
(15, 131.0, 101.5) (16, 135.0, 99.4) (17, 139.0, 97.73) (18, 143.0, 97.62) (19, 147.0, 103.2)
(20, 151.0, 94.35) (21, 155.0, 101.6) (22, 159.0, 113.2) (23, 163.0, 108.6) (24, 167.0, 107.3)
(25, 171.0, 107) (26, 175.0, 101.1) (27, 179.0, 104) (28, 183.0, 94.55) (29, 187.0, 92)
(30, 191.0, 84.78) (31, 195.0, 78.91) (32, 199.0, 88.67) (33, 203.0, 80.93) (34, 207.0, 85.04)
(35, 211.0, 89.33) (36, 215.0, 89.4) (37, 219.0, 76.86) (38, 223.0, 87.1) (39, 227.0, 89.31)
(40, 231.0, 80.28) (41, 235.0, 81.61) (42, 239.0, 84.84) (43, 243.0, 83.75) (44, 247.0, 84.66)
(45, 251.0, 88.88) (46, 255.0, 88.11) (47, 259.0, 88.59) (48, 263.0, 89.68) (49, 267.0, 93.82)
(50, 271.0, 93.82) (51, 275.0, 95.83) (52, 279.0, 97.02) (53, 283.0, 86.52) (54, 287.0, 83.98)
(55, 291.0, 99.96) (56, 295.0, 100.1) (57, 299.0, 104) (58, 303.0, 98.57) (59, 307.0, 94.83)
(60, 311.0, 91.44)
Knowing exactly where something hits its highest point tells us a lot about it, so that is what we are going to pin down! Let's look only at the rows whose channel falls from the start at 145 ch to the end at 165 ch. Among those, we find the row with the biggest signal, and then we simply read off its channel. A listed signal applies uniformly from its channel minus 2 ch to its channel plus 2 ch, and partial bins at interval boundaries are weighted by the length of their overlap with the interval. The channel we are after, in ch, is 159.0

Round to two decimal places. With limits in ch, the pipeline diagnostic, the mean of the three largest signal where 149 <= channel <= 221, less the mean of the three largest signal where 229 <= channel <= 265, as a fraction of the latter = 0.23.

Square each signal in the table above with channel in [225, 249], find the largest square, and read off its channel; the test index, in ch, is 227.0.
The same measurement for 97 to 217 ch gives 159.0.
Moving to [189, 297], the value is 295.0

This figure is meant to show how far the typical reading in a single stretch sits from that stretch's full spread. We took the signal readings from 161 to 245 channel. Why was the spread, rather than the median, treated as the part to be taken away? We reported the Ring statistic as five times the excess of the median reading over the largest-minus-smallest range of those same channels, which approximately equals 285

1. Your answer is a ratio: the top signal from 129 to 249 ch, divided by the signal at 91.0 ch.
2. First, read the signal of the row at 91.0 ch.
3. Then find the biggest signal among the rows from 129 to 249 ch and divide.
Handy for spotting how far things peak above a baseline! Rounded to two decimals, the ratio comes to 1.13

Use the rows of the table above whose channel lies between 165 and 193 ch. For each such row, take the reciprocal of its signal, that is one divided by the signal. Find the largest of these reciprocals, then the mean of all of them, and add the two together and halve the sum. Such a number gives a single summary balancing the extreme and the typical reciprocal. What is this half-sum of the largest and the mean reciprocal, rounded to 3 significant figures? 0.0110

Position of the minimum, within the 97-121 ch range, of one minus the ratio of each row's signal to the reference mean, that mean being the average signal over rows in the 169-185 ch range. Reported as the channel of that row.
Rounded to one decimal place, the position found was 111.0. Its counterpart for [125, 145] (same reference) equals 131.0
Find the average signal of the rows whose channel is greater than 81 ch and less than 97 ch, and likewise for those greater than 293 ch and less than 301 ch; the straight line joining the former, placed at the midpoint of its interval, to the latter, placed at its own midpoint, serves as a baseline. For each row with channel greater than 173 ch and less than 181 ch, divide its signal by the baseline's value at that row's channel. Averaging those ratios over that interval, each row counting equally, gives 1.01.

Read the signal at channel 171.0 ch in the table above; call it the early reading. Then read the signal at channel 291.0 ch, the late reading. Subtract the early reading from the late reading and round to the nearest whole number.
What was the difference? -7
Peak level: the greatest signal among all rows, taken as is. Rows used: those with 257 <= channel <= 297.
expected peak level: 100.1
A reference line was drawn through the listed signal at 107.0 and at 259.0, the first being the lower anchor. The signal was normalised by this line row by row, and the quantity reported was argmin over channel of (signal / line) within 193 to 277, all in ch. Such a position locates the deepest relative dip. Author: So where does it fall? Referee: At 219.0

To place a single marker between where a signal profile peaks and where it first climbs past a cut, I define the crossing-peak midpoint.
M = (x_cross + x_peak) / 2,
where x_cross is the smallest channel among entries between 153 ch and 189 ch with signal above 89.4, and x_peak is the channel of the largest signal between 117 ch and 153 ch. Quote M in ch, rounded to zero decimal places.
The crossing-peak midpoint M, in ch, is 151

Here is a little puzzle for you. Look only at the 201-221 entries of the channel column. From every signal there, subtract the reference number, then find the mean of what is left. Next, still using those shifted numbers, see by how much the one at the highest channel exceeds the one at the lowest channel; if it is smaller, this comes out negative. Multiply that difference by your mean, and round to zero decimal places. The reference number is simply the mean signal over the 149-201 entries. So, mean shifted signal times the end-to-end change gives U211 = 56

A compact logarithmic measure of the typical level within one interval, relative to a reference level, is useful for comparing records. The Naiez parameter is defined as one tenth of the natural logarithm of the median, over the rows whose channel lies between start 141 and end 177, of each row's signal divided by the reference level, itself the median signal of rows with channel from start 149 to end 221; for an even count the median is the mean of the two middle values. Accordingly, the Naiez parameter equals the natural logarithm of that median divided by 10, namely 0.010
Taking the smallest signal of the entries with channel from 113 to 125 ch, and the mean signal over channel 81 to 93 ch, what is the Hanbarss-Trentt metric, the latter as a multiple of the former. 1.10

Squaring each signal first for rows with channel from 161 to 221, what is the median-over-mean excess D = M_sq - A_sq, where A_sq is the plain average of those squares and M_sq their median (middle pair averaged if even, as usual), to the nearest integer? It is -683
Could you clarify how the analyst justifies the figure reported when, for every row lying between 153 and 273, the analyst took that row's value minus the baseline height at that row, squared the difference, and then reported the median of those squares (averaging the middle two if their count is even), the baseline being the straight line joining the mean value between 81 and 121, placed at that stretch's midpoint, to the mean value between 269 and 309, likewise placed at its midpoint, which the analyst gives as 74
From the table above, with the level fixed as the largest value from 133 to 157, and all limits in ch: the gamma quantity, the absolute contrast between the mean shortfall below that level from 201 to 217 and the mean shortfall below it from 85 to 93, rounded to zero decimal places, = 14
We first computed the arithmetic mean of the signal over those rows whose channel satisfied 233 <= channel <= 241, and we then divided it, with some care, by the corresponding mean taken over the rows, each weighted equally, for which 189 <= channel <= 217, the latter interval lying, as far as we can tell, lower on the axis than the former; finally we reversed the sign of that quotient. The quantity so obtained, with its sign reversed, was -0.98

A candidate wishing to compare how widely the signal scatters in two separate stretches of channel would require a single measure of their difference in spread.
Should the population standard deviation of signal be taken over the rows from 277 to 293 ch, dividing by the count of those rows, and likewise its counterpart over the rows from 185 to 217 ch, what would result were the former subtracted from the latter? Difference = -3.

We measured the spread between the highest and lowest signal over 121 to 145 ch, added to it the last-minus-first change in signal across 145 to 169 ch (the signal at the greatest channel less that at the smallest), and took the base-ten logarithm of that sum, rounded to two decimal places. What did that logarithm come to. 1.02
